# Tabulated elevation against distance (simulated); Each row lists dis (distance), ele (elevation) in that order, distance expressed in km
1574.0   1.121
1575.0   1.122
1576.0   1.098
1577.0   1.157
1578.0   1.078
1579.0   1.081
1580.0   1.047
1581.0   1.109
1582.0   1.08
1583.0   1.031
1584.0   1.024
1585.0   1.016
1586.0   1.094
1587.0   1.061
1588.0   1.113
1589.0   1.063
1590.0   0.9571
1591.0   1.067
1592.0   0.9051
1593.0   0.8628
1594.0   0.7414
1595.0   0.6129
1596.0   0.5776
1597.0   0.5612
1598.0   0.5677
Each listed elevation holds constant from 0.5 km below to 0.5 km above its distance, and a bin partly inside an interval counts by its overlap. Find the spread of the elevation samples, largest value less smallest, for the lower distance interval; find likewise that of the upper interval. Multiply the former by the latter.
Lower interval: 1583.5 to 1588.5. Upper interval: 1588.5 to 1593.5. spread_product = 0.020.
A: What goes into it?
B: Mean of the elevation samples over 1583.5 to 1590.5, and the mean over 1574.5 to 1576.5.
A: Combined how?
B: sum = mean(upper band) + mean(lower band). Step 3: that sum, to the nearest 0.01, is 2.16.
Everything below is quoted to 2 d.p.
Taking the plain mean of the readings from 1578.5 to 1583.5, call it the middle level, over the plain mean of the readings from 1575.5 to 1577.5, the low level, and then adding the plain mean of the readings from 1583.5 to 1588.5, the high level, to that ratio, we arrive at 2.01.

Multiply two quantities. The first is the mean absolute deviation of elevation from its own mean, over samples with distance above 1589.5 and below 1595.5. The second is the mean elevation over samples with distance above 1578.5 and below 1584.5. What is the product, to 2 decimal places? 0.13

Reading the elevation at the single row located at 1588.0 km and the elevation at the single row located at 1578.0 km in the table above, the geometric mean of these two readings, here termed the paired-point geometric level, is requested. 1.10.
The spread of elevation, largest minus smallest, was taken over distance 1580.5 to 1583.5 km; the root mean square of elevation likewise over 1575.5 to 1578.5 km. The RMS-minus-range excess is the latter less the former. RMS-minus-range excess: 1.03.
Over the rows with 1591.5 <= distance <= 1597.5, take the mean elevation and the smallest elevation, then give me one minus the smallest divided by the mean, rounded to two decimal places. 0.21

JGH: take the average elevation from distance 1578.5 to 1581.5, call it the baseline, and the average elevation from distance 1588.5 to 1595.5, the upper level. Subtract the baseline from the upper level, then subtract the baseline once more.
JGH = -1.27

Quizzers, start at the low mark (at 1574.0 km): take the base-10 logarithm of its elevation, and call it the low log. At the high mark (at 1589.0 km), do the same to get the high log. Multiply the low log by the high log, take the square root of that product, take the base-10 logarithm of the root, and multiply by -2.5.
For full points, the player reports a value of 3.6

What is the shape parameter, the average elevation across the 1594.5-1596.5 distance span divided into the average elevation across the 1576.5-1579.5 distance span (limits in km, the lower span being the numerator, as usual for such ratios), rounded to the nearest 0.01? 1.86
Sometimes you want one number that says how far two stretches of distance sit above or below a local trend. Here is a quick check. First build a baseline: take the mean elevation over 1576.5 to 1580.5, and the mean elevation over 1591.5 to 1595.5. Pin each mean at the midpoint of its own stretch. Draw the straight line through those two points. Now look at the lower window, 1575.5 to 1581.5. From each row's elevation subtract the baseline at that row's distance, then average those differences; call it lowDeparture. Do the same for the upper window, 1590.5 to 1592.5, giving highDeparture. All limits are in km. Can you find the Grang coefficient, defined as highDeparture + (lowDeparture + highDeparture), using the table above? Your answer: 0.33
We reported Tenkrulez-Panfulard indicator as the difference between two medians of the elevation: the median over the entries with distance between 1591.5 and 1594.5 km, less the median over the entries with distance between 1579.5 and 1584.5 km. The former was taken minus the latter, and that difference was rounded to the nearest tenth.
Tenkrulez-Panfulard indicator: -0.2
